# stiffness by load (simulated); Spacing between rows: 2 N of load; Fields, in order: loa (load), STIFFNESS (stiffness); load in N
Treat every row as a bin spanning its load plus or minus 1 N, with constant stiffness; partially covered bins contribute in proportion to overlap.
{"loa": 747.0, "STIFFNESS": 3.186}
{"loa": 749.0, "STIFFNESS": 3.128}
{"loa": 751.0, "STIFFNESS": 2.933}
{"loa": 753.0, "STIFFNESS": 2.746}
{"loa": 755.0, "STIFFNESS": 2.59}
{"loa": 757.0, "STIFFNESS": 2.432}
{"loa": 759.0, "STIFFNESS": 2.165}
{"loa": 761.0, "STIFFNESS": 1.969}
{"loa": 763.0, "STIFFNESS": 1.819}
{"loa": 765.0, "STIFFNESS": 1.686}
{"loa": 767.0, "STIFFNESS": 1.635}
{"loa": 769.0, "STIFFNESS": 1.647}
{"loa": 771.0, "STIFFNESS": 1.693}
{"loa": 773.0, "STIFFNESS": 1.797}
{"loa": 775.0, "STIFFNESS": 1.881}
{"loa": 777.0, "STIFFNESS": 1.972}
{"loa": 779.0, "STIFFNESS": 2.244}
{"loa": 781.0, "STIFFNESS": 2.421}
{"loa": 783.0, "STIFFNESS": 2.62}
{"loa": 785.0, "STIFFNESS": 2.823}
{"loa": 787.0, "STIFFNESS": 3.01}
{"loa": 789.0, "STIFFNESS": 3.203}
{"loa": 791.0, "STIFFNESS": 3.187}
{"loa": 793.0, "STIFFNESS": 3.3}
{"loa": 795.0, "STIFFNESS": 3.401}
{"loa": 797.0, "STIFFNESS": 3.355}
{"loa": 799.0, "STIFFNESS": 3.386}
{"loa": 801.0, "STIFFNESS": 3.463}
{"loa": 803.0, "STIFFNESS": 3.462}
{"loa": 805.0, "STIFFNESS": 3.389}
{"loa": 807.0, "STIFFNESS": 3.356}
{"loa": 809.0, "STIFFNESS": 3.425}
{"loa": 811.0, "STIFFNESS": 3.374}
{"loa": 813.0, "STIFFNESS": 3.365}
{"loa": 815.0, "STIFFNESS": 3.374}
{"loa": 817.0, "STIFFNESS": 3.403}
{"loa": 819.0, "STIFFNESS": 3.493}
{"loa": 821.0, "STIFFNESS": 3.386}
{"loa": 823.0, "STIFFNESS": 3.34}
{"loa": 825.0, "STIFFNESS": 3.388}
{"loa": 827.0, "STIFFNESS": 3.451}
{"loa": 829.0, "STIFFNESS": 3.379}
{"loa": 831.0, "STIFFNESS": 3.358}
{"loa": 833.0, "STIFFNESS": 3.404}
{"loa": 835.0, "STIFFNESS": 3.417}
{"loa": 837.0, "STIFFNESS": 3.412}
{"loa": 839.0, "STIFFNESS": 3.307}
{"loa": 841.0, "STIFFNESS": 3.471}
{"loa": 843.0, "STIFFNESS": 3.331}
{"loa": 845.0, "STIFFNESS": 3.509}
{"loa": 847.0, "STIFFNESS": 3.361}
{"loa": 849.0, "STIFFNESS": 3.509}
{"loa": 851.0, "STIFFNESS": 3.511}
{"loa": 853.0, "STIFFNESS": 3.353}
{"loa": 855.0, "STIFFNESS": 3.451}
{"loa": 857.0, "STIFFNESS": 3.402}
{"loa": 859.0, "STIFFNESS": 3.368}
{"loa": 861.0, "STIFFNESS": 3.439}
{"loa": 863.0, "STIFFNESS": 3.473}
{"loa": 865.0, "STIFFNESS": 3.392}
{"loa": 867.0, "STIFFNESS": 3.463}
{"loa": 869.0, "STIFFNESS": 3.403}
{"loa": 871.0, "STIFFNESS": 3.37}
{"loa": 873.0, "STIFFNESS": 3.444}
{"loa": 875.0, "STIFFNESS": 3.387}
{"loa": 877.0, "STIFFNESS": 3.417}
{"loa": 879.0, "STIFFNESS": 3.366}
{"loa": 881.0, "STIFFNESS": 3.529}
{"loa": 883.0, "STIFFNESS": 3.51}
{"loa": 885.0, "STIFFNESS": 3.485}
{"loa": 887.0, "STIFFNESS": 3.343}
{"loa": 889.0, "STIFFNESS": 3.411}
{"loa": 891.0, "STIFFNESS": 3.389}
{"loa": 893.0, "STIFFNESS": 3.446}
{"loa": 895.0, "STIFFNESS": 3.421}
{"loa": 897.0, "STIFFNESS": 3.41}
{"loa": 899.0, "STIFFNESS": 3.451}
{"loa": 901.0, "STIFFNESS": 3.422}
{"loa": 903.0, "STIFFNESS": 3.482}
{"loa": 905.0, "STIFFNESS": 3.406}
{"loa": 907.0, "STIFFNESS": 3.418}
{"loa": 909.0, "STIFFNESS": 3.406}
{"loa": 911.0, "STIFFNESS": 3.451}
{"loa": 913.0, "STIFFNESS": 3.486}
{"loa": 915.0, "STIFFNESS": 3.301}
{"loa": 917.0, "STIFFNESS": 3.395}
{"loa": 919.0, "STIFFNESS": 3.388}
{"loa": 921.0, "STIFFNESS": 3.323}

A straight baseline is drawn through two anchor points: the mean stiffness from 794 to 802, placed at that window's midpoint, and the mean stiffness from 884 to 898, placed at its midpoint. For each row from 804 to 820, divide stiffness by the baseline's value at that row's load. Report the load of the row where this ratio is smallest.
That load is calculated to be 807.0 N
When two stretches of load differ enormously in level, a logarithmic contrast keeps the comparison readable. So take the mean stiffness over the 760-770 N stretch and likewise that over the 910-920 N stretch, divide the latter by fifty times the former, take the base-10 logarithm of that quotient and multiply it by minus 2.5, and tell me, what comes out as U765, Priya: 3.53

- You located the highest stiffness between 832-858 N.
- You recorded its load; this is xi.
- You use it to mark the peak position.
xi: 851.0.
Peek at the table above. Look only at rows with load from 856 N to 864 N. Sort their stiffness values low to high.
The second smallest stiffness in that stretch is 3.402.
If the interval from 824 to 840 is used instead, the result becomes 3.358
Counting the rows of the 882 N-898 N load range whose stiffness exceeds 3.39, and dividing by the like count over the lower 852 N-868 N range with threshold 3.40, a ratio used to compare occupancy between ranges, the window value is 1.20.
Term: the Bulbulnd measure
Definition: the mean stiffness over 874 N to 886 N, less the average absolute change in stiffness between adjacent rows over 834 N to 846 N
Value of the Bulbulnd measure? 3.33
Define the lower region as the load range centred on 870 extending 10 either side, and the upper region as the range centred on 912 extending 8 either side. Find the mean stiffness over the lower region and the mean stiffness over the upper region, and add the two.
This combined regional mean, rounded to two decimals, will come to 6.82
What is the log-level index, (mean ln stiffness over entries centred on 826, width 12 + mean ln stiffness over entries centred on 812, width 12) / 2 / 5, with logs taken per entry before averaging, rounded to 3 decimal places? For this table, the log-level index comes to 0.244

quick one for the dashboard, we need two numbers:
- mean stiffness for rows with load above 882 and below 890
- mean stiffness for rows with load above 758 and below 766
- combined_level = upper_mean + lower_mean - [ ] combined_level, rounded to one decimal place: 5.3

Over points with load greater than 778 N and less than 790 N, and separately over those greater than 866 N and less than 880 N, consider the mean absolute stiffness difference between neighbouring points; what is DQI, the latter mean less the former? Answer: -0.141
